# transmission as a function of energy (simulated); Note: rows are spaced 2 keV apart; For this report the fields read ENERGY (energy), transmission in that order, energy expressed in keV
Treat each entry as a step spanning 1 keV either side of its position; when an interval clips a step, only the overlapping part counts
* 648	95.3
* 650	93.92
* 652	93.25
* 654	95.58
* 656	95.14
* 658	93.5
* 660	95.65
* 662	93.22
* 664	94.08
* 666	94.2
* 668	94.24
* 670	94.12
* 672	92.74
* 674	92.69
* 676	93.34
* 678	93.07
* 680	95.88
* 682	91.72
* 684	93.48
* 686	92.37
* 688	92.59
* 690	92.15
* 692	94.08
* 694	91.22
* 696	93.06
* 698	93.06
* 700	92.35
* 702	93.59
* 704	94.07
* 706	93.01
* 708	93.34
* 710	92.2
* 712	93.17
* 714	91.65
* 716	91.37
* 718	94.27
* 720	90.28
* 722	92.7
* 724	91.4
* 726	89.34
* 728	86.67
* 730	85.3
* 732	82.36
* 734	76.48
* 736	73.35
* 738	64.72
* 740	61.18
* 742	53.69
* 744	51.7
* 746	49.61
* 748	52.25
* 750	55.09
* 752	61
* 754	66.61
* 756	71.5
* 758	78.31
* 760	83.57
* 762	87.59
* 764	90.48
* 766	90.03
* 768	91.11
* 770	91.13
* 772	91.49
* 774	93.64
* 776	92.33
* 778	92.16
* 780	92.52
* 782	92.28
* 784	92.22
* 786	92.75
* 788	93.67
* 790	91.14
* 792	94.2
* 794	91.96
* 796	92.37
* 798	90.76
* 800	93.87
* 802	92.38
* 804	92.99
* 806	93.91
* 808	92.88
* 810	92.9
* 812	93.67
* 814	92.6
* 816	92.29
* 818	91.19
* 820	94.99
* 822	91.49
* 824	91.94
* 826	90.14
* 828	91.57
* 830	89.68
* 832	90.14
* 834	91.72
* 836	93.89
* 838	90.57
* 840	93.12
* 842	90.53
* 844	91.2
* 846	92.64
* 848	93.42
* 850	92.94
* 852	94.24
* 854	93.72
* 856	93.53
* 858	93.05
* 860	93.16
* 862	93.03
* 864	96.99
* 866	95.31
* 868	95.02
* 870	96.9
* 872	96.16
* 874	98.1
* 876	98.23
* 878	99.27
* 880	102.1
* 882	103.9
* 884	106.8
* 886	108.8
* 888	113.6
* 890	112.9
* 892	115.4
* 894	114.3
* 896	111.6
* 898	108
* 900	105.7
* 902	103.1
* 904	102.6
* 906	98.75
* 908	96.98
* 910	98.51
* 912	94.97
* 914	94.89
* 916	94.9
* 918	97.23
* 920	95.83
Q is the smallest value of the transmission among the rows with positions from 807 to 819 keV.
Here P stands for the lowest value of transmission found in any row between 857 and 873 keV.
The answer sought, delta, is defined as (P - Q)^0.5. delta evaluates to 1.4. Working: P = 93.03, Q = 91.19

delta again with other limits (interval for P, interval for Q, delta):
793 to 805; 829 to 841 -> 1.0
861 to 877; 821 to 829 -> 1.7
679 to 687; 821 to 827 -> 1.3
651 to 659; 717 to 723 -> 1.7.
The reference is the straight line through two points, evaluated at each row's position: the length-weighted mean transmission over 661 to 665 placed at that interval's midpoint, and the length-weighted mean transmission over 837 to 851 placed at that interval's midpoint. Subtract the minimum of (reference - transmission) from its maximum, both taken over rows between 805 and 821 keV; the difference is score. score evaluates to 3.8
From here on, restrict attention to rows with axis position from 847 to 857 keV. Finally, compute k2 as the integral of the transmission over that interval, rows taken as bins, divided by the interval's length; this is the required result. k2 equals 93.6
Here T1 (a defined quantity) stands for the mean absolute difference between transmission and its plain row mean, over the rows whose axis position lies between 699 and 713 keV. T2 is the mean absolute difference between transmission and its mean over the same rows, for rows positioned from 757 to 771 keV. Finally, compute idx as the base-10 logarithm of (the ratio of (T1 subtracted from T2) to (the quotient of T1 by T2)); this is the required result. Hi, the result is 1.38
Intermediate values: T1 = 0.5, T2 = 4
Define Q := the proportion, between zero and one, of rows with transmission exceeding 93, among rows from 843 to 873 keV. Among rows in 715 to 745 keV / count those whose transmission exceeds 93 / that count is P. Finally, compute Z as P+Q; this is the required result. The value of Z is 2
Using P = 1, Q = 0.8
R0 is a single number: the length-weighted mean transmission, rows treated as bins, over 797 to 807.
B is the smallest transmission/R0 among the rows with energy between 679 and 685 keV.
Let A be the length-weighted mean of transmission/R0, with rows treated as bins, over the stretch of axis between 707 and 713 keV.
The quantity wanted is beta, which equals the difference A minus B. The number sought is 0.01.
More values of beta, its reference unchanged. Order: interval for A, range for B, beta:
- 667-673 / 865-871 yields -0.01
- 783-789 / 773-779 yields 0.01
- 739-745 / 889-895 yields -0.62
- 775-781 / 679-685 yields 0.01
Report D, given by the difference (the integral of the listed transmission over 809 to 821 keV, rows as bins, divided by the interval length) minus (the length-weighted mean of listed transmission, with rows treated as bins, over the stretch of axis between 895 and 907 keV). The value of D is -12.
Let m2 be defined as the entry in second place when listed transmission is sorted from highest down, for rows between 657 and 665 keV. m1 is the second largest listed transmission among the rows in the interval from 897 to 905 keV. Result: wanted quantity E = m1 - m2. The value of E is 12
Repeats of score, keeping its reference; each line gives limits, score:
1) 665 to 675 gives 1.5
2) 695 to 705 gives 1.8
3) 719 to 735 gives 16.1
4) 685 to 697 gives 2.8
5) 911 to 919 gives 2.4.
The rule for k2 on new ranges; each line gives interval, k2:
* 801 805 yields 92.7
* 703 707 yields 93.5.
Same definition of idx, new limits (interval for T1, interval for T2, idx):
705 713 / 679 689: 0.42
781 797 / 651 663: -0.30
